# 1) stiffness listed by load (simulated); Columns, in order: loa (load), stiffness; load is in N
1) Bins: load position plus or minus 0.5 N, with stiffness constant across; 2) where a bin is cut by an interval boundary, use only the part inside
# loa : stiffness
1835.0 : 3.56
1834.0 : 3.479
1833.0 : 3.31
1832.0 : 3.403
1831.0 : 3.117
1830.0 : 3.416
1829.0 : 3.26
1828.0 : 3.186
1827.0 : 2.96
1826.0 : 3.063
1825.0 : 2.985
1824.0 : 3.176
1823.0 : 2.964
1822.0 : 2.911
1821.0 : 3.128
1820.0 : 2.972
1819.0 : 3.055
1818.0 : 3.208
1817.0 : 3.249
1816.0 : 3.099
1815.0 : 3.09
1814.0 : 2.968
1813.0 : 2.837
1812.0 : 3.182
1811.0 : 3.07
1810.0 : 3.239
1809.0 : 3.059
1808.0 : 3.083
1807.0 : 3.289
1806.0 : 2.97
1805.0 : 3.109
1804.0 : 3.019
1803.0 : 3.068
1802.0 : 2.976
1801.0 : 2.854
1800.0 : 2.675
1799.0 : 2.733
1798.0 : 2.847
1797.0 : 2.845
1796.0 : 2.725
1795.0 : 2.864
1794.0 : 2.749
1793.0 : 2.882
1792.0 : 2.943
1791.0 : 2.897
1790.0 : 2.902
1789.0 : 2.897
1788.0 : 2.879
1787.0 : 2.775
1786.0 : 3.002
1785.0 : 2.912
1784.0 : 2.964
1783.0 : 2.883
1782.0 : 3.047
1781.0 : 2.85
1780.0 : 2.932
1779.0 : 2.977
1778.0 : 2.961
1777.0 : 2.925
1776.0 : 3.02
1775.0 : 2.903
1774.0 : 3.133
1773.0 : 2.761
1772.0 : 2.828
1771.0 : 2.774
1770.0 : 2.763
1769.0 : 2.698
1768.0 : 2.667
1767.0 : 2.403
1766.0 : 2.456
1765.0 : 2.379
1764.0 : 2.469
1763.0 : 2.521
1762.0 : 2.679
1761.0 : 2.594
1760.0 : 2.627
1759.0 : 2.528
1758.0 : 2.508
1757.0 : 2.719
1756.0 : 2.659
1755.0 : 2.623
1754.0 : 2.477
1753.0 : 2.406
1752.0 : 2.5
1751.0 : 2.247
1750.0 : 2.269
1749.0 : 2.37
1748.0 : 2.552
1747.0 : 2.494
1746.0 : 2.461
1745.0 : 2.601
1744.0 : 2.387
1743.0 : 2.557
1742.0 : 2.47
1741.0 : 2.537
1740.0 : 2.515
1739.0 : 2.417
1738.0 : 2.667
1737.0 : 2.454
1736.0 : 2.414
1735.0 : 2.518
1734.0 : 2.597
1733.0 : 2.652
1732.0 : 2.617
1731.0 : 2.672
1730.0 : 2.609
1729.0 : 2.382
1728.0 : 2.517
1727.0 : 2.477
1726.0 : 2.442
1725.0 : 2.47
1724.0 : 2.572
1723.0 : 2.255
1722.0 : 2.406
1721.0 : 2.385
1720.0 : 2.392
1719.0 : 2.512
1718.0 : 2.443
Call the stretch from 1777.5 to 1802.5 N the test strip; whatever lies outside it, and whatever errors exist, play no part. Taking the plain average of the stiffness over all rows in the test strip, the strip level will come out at 2.9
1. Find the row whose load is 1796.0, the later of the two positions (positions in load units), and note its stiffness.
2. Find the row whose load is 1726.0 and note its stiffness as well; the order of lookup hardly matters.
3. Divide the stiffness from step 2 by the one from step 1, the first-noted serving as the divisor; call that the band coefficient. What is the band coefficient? 0.90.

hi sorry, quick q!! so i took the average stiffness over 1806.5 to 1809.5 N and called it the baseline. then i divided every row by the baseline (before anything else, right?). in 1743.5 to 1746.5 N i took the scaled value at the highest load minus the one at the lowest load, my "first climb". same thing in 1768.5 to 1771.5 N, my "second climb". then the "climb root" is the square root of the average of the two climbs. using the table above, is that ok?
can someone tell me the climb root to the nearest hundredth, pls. 0.15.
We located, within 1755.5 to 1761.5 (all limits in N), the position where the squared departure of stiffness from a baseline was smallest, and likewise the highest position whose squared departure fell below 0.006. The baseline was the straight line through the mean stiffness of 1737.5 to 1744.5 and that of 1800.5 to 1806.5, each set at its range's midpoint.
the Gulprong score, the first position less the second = -1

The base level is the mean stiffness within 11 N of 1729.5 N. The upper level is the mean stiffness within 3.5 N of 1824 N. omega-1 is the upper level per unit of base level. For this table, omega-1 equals 1.21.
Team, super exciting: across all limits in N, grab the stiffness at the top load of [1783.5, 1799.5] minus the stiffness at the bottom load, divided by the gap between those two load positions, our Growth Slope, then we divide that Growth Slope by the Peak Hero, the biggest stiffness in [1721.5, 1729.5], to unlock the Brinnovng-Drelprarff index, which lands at -0.006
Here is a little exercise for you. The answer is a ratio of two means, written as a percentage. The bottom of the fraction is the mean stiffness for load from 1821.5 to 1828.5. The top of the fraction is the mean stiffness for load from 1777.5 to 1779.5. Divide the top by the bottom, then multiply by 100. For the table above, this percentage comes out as 98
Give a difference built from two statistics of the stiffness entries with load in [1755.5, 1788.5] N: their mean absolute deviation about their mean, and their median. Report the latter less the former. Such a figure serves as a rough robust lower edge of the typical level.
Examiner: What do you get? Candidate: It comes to 2.61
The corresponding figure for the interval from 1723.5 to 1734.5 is 2.49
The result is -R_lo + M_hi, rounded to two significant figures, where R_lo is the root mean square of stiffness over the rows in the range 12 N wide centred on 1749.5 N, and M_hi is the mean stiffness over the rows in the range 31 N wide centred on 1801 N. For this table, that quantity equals 0.50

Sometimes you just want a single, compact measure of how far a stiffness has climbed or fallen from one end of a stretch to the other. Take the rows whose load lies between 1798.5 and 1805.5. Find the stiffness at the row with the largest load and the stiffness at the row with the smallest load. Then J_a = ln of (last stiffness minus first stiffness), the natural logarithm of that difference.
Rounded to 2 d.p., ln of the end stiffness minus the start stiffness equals -0.98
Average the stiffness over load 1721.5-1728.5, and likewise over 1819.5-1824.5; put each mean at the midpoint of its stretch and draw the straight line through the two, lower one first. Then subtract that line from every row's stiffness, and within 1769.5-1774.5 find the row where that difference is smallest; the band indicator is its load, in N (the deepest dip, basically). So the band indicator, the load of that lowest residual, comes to 1773.0 N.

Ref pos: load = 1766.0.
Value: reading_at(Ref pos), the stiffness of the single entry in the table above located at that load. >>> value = 2.456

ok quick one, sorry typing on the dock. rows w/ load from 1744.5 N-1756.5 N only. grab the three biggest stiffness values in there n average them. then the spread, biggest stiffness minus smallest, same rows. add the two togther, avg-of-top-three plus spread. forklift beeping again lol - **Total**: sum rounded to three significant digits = 3.04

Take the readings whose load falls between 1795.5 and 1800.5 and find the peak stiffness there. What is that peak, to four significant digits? 2.847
